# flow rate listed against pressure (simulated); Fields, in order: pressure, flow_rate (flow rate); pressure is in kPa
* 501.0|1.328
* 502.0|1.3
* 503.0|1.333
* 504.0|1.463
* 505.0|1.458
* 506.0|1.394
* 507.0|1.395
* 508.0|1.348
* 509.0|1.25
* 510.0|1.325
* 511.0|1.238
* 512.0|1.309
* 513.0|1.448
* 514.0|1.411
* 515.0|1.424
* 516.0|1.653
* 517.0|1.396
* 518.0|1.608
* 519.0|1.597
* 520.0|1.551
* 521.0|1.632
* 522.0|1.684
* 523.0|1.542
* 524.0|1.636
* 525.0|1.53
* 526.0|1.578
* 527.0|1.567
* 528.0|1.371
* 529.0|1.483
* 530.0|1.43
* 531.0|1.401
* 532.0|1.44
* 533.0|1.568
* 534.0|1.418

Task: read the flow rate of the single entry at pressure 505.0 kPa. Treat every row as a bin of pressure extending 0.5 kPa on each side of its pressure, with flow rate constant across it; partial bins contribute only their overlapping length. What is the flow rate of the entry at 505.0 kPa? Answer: 1.458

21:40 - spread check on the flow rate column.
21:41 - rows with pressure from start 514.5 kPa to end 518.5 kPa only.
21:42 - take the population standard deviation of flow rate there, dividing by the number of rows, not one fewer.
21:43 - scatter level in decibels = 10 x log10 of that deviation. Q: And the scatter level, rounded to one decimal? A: -9.5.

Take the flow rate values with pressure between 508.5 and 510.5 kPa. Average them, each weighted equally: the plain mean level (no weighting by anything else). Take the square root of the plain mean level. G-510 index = 1.13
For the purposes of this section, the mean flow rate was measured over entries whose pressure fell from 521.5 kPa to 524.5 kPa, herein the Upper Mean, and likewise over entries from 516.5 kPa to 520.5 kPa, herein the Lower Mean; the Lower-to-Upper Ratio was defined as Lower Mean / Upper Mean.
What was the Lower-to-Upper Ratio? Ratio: 0.95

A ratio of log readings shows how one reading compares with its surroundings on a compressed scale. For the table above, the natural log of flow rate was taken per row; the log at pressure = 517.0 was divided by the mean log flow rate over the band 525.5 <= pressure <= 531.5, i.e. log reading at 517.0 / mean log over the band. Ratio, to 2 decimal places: 0.87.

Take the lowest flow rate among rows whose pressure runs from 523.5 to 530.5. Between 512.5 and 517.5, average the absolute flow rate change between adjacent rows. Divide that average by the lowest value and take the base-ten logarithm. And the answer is -1.0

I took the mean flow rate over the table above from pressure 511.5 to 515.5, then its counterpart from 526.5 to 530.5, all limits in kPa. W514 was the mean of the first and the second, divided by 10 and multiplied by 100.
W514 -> 14.3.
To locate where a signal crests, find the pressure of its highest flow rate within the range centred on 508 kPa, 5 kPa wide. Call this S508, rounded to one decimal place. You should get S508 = 507.0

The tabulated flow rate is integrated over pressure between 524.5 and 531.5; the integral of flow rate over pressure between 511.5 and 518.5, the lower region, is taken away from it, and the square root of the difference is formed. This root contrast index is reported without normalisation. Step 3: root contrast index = 0.33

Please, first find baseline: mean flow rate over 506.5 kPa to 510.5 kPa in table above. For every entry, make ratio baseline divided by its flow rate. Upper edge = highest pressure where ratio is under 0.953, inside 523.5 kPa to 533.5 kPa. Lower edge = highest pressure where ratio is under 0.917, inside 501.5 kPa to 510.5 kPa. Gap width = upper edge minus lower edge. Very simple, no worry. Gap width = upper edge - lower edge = 28 kPa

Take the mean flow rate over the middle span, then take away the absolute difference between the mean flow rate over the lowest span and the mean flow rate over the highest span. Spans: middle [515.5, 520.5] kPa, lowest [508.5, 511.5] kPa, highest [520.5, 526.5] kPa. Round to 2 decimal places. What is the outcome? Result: 1.23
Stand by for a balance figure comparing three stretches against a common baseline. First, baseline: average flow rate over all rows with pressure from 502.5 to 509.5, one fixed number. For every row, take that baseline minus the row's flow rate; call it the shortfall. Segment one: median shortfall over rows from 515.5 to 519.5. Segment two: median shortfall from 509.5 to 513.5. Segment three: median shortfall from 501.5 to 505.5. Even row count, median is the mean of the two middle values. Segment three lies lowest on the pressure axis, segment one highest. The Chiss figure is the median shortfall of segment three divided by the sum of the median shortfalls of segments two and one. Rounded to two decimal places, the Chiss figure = 0.11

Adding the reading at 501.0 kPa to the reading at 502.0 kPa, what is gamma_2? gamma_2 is 2.6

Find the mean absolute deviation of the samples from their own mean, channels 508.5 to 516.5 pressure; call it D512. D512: 0.102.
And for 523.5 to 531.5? 0.078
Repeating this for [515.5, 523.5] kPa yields 0.065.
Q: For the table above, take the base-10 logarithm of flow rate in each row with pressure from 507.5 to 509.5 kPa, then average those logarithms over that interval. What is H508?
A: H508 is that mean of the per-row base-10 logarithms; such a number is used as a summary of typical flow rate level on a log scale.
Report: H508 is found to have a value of 0.113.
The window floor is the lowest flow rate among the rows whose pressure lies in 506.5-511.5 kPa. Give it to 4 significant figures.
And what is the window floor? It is 1.238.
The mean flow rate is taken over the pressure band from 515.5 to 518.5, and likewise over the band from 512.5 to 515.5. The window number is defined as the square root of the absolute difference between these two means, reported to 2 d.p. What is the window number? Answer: 0.35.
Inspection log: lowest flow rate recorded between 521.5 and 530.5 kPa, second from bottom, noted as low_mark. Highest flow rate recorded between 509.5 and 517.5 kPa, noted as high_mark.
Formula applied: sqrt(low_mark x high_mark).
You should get 1.54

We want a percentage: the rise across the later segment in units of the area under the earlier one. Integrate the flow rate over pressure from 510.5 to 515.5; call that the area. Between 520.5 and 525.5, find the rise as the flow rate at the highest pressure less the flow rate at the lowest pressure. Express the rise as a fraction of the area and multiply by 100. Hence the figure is -1.5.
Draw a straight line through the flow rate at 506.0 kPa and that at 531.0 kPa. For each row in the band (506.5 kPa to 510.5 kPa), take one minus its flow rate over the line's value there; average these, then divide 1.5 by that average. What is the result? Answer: 32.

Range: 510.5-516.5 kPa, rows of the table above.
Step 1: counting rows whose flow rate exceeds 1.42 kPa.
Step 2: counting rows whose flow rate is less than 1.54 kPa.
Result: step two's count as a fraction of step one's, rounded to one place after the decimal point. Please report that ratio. 1.7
